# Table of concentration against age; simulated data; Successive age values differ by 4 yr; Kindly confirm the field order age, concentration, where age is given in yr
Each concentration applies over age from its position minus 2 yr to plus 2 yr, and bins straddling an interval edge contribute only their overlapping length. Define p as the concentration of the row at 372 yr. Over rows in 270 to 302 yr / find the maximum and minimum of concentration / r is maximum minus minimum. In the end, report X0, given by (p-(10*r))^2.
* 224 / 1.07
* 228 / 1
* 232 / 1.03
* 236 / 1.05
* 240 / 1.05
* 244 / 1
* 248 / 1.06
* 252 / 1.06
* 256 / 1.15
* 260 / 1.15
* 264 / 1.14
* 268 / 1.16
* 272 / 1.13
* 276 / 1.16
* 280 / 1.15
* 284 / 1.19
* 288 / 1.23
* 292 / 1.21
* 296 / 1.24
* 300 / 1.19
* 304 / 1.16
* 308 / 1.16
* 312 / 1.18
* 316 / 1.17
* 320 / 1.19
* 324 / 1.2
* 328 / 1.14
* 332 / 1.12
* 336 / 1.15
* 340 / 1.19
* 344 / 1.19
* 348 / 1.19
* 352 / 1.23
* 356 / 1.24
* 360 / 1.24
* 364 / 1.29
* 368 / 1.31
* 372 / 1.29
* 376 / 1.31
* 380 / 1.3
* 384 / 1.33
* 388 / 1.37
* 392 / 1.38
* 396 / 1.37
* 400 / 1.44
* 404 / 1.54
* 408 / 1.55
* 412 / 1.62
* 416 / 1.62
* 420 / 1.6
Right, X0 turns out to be 0.0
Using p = 1.29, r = 0.11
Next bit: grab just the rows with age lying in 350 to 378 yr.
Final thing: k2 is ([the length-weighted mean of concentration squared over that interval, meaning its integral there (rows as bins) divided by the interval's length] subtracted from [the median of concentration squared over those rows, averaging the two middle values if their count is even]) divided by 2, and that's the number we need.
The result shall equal 0.021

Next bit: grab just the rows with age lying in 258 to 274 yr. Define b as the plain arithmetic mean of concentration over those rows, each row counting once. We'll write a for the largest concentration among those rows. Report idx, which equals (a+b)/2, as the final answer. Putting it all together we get 1.15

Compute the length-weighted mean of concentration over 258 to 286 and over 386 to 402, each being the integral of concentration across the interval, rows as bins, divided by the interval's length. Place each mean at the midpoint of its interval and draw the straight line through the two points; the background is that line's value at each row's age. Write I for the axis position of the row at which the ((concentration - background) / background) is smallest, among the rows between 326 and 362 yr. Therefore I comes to 332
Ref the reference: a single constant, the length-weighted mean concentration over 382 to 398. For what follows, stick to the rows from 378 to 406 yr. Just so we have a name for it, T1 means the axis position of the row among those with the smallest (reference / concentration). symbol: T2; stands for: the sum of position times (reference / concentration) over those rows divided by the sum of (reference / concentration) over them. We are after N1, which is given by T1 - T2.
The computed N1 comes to 12.4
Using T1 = 404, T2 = 391.6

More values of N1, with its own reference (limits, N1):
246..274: 8.2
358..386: 12.1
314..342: -4.0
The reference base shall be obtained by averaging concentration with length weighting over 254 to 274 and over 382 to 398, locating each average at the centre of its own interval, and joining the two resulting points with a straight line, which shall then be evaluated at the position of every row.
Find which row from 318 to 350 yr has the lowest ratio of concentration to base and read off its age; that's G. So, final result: 332 yr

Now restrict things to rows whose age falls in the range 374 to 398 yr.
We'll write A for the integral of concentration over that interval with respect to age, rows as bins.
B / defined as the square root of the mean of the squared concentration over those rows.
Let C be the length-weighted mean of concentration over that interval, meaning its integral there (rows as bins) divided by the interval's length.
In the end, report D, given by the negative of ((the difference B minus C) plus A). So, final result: -32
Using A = 32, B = 1.34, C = 1.34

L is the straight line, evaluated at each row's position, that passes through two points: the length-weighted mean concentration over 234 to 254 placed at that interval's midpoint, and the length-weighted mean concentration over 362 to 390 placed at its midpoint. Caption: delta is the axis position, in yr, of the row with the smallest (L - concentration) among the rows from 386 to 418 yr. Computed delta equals 412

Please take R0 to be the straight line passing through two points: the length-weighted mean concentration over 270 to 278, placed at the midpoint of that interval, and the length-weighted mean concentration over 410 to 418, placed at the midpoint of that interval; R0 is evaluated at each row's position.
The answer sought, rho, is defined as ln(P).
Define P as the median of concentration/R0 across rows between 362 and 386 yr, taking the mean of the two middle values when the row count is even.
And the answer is -0.131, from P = 0.88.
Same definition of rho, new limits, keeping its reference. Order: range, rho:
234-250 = 0.011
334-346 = -0.150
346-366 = -0.138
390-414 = -0.059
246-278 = 0.016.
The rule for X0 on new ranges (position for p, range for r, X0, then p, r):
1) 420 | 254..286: 1.0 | 1.6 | 0.06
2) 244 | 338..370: 0.0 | 1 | 0.12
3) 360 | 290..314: 0.2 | 1.24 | 0.08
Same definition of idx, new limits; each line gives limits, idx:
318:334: 1.18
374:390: 1.35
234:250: 1.05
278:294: 1.21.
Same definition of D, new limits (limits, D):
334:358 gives -29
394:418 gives -37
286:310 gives -29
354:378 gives -31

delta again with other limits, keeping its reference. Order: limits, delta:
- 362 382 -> 368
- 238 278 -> 256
